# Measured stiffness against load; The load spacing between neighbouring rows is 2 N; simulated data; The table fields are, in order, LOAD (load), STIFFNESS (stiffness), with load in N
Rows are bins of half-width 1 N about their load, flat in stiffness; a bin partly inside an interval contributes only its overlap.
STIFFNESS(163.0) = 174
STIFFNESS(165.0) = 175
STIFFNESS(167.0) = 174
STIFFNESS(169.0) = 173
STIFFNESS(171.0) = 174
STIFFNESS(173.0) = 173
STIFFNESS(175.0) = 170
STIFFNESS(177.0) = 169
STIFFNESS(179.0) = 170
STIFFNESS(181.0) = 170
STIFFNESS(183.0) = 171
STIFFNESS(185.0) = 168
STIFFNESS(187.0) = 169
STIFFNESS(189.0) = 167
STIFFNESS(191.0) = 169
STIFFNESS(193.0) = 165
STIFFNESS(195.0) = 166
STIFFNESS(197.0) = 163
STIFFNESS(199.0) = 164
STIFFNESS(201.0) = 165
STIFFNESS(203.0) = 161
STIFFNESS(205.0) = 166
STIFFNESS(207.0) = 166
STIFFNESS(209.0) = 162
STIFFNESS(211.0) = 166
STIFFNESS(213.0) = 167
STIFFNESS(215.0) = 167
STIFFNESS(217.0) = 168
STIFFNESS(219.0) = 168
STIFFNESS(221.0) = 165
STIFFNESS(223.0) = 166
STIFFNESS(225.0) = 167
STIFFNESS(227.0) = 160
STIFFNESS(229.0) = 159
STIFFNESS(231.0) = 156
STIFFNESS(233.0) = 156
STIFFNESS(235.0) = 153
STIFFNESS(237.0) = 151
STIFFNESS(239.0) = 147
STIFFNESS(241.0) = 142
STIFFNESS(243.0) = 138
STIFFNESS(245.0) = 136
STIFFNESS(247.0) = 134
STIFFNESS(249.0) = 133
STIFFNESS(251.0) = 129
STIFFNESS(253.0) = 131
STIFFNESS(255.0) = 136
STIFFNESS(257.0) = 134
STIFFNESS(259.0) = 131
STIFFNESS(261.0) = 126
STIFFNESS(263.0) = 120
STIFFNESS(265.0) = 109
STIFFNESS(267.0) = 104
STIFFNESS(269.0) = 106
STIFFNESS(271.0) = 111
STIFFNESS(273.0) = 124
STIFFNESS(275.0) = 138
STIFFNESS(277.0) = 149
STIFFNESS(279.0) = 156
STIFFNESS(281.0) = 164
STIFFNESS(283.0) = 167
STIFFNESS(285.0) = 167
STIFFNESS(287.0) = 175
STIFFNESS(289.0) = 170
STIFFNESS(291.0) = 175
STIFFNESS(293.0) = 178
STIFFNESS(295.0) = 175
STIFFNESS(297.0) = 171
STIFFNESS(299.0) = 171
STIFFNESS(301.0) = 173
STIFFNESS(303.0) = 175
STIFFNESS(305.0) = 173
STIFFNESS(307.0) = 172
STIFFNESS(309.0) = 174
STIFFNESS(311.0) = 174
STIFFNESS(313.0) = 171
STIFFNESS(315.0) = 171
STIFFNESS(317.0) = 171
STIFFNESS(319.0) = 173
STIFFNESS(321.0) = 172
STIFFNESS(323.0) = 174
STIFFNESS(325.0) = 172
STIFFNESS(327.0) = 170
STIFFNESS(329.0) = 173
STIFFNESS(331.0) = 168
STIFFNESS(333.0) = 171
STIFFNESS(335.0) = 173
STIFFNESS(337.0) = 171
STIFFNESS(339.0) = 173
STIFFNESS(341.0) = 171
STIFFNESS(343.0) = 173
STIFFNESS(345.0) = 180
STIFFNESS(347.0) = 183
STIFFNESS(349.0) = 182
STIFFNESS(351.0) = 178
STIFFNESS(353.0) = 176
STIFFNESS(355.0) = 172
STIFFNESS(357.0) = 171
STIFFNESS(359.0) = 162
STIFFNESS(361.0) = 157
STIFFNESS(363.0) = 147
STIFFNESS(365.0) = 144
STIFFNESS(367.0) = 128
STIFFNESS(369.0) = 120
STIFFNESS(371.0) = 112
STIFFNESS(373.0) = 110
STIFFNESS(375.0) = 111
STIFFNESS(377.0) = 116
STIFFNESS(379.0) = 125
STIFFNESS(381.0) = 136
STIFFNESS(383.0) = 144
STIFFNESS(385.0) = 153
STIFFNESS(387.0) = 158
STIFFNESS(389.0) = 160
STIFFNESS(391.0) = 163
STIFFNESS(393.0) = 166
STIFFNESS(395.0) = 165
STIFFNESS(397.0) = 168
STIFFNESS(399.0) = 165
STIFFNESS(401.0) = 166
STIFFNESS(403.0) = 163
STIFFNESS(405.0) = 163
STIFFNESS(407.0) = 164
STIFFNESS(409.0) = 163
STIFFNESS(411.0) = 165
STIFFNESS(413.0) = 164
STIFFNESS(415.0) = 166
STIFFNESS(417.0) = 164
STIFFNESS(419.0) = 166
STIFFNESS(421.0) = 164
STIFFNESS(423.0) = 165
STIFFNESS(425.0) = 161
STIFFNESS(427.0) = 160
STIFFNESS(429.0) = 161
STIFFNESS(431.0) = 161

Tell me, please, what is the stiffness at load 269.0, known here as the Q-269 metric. 106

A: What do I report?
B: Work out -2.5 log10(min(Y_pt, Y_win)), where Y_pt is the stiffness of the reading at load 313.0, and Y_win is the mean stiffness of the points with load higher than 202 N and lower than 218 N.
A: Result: -5.55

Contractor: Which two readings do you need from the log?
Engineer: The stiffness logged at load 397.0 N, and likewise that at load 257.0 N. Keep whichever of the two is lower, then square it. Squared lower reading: 17956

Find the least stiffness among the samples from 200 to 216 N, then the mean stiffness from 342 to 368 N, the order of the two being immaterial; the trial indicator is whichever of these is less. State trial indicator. 161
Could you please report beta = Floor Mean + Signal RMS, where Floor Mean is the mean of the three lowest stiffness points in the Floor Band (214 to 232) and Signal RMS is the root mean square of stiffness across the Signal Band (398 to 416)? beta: 323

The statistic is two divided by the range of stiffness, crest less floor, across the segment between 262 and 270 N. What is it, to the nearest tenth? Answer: 0.1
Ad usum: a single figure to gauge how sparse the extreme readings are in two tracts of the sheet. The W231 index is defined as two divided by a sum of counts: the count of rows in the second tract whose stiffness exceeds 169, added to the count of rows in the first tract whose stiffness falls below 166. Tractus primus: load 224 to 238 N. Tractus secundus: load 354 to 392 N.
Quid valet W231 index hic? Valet 0.25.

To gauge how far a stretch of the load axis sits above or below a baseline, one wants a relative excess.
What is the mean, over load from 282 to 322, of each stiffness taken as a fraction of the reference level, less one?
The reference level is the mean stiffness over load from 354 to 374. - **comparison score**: 0.21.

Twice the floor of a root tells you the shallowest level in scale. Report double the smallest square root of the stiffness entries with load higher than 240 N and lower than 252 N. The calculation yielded 22.7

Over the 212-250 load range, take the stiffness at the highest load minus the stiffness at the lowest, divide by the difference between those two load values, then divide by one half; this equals -1.9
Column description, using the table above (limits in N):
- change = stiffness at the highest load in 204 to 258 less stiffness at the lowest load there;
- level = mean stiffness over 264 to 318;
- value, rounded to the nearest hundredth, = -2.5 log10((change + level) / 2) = -4.50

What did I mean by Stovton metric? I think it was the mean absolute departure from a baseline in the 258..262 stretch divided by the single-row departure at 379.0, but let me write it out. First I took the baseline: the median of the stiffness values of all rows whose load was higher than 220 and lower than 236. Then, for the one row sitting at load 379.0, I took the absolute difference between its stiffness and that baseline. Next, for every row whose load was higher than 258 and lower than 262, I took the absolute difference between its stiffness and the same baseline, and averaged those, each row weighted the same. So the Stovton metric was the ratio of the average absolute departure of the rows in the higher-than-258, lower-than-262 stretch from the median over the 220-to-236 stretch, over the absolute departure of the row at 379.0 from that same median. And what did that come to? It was 0.9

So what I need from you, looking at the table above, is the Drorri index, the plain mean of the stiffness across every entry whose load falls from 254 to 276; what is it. 122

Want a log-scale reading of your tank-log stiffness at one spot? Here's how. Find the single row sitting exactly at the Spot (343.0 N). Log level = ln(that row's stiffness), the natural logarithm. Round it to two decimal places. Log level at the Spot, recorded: 5.15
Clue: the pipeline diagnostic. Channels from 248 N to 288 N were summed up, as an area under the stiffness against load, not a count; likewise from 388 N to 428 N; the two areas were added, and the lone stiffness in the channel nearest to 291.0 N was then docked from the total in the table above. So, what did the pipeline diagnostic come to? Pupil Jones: 11807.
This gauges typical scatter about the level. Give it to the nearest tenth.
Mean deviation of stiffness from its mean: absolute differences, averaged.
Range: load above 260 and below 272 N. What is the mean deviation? 6.9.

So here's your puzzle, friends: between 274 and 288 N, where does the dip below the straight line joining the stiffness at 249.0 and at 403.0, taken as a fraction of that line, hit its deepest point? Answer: 275.0 N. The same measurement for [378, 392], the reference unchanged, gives 379.0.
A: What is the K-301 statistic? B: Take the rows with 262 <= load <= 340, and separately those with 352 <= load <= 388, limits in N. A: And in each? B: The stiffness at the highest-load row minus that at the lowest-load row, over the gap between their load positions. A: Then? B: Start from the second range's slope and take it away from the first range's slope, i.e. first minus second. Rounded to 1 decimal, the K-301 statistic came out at 1.2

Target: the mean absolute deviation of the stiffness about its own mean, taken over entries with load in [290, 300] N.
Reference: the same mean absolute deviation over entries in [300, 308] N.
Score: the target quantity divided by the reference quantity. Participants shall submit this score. 2.74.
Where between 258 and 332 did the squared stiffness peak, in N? 293.0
